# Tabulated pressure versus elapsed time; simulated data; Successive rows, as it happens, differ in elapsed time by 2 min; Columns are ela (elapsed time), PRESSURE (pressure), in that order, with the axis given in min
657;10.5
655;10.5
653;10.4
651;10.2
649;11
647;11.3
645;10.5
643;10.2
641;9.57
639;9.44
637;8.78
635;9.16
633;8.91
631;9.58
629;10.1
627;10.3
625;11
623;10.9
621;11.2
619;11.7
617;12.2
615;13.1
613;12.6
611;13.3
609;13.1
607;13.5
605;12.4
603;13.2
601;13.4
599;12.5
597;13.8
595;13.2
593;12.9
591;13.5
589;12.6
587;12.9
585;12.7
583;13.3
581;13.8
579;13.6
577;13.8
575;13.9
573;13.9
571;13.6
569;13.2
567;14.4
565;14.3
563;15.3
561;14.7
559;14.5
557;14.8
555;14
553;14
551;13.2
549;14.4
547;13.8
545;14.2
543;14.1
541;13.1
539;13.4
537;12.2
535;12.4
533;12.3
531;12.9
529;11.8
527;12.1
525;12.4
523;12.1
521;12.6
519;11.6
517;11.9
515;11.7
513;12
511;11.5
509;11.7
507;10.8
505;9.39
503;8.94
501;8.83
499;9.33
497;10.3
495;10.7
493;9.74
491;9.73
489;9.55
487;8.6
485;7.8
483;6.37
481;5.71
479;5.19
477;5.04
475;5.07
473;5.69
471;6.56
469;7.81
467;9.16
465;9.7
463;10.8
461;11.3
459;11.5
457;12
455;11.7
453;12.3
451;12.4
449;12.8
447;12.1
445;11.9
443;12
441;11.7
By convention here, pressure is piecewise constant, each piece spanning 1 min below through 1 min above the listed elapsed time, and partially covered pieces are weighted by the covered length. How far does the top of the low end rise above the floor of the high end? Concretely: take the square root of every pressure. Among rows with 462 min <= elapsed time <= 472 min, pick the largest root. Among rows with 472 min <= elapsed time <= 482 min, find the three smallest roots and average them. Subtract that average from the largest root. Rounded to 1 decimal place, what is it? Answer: 1.0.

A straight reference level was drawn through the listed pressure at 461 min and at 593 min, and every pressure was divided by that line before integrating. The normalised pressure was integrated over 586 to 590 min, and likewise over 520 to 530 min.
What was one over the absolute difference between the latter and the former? 0.16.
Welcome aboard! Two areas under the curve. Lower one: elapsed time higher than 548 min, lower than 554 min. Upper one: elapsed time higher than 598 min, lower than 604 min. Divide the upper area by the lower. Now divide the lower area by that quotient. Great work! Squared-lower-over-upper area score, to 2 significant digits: 89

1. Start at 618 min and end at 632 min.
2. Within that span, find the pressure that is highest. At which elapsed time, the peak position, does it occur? 619 min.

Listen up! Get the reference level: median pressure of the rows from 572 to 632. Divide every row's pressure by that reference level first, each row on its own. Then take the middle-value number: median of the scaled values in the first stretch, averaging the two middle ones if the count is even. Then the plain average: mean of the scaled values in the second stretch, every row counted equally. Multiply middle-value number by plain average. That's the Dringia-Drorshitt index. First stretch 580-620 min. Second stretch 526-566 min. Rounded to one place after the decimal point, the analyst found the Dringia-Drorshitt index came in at 1.1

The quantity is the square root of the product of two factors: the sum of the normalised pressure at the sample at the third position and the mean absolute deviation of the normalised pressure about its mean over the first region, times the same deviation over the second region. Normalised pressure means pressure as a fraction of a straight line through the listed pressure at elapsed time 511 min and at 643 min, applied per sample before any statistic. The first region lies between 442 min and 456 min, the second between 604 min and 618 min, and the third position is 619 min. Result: 0.211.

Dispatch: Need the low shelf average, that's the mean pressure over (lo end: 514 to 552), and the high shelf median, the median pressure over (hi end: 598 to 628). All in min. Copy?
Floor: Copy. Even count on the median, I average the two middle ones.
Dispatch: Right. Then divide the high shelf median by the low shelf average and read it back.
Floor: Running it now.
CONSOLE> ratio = 1.0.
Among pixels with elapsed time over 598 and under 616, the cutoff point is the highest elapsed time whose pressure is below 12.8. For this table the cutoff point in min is 613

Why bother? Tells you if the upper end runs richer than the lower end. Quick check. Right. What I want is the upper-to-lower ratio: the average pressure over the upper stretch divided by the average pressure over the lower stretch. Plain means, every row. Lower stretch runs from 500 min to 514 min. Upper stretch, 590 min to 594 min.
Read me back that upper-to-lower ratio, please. 1.3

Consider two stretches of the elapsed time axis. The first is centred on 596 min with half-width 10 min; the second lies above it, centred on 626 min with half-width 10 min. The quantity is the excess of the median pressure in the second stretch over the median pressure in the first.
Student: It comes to -2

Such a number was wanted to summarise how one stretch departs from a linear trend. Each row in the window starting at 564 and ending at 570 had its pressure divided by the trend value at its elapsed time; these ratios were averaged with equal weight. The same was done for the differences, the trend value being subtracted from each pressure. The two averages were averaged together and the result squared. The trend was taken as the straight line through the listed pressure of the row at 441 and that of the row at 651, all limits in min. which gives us 5.0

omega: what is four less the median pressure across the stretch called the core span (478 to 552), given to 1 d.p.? -7.7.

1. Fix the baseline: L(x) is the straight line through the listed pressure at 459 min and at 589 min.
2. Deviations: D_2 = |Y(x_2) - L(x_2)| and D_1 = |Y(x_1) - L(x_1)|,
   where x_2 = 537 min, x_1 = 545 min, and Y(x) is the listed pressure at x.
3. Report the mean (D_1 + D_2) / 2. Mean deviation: 1.0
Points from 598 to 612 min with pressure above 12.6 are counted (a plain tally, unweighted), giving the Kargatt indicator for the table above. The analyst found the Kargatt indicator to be 5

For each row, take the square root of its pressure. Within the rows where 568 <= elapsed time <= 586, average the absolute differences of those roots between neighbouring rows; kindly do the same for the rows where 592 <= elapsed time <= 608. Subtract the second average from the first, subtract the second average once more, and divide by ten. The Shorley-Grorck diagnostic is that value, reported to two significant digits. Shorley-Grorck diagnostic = -0.017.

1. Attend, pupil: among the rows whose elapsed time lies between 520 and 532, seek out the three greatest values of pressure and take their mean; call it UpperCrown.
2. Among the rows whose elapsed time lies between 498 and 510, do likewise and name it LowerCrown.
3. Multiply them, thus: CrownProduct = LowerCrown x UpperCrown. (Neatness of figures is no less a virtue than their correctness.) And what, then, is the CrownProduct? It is 134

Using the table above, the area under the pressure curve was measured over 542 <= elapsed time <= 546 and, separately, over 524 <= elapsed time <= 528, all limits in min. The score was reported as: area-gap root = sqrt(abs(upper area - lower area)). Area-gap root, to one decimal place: 2.8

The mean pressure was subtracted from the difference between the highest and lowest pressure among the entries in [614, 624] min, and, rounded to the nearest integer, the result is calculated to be -10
